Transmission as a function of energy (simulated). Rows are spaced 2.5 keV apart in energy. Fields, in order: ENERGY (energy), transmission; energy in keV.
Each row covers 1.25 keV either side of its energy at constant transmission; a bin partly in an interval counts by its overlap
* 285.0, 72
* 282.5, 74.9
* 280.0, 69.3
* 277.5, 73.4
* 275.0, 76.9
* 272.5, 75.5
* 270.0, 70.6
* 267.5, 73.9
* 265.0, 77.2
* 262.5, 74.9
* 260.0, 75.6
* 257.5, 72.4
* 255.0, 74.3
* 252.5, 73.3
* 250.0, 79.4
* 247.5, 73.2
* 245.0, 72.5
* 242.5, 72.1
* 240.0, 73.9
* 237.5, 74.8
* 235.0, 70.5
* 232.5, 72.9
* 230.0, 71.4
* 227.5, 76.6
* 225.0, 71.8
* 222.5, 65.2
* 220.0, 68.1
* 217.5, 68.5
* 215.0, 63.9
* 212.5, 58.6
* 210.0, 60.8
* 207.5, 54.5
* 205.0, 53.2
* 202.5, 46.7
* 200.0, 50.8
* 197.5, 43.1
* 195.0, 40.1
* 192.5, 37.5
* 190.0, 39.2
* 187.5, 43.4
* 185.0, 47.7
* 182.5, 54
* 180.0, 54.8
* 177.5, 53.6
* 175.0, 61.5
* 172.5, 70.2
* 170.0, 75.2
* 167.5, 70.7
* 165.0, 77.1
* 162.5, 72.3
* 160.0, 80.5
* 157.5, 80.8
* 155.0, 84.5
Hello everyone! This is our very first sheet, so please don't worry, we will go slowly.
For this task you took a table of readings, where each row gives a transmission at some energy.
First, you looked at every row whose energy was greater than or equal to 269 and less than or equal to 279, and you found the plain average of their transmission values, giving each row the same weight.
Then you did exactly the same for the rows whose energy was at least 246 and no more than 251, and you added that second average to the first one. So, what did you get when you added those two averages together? 150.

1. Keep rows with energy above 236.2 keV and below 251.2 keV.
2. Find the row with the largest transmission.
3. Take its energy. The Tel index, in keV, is 250.0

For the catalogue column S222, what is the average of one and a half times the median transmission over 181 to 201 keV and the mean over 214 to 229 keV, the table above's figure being 67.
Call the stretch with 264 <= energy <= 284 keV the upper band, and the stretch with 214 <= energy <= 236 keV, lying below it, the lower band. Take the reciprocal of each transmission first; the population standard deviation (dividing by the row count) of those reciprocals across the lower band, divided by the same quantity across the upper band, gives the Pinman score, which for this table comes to 1.5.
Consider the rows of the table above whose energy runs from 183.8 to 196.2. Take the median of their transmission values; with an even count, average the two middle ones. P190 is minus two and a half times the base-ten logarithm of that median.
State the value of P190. -4.01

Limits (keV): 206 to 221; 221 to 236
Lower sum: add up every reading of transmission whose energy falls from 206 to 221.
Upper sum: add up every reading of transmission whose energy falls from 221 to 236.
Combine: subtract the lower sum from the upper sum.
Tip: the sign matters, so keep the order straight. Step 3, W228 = 54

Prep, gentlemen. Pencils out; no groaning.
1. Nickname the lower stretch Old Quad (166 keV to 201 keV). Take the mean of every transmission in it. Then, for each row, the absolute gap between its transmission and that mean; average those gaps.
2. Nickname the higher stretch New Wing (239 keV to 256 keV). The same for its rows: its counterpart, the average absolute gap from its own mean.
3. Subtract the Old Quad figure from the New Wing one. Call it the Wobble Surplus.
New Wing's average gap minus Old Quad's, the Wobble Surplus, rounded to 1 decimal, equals -8.3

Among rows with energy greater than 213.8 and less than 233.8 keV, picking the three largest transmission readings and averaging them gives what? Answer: 74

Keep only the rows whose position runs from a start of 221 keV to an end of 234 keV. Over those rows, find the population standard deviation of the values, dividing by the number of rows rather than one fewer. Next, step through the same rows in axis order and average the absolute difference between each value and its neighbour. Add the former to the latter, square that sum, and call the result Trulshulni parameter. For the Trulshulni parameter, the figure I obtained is 67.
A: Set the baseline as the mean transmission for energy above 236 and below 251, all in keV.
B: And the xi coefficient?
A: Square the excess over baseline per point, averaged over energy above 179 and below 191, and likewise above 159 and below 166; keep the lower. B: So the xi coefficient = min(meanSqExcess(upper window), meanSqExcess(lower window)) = 17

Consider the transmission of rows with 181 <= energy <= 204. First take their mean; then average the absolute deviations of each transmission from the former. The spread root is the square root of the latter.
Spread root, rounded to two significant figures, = 2.1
